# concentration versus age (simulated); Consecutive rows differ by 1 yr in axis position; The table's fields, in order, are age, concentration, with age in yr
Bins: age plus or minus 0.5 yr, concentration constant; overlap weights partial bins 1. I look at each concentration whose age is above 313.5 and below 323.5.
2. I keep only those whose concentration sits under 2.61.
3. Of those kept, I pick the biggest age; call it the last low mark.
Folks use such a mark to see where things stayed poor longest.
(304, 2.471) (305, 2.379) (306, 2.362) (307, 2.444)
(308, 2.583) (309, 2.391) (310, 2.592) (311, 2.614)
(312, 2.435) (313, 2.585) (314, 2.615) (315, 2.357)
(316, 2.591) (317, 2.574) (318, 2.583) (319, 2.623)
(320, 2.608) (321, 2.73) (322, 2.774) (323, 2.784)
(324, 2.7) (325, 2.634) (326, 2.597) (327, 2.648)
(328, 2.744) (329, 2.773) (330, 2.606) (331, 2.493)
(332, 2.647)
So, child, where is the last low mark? 320 yr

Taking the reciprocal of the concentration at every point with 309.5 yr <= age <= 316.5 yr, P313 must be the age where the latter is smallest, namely 314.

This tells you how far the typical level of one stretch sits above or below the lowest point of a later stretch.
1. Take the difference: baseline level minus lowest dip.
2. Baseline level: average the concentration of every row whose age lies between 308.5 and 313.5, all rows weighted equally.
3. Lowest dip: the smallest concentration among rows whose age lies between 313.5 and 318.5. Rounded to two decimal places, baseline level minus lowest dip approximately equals 0.17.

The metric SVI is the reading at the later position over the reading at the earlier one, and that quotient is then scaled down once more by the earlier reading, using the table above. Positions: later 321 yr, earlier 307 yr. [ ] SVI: 0.457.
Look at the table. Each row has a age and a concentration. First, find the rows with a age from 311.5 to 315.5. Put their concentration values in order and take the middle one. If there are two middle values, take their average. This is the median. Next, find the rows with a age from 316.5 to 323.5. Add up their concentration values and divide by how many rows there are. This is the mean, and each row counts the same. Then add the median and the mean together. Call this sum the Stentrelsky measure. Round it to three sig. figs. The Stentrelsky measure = 5.18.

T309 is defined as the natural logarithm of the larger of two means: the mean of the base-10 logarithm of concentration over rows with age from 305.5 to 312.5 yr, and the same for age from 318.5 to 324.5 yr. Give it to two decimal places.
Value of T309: -0.84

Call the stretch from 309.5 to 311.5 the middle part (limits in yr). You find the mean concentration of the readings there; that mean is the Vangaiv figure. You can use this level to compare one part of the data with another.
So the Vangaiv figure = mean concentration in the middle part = 2.60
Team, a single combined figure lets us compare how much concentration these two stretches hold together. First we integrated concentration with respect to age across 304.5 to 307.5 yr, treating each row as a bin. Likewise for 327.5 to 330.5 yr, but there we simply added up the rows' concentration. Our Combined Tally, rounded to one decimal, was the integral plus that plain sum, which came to 15.3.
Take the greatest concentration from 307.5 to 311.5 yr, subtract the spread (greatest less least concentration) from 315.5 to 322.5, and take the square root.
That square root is 1.55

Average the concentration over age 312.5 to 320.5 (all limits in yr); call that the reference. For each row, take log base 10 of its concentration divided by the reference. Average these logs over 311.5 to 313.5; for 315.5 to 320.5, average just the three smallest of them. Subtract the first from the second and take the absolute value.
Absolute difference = 0.013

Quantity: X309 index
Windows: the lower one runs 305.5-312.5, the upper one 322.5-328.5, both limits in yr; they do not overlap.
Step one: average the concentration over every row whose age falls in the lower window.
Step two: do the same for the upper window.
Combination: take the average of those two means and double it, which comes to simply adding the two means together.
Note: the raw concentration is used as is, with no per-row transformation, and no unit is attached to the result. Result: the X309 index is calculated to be 5.17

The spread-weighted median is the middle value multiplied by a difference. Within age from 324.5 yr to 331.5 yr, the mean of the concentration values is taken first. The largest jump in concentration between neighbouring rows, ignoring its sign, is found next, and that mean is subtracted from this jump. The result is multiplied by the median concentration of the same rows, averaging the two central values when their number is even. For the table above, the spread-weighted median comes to -6.52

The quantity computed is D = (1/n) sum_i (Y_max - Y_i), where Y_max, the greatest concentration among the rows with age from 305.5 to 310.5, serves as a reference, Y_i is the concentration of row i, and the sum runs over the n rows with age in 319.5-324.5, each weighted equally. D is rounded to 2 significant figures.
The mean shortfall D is -0.13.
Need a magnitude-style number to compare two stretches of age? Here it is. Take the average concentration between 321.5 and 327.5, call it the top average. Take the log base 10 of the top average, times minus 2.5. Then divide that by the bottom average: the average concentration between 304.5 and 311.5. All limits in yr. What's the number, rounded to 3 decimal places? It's -0.433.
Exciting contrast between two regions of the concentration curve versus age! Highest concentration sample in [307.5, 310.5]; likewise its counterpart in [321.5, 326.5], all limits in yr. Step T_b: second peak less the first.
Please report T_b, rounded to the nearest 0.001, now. 0.192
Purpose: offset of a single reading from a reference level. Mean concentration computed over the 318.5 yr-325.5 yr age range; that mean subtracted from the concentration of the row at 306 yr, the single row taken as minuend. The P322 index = -0.33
